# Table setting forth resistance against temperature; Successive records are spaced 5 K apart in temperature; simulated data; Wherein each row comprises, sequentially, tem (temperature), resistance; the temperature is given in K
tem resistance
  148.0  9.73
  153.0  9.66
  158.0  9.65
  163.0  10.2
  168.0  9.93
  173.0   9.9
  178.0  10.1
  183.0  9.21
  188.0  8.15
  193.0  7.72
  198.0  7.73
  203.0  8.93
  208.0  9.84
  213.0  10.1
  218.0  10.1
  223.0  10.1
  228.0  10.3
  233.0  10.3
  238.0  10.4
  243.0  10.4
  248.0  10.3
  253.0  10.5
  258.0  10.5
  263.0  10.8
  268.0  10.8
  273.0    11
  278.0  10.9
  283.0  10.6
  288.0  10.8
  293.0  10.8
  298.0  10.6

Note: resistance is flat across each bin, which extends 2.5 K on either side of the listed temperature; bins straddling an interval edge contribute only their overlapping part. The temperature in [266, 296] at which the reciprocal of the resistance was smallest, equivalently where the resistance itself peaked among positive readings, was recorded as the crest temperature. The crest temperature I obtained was 273.0 K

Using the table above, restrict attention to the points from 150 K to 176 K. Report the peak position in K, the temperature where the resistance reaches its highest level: 163.0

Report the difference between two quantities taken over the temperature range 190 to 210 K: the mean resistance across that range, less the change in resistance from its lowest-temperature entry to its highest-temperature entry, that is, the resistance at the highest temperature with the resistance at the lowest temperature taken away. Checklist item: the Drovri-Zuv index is 6.4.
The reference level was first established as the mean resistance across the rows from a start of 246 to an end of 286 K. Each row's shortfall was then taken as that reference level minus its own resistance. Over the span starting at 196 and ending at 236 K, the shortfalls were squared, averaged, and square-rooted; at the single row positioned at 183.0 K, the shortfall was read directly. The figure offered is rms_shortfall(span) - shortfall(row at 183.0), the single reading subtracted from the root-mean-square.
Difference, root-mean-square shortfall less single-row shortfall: -0.2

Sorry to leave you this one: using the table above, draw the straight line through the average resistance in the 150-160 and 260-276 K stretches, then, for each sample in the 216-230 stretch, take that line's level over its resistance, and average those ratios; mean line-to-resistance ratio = 1.02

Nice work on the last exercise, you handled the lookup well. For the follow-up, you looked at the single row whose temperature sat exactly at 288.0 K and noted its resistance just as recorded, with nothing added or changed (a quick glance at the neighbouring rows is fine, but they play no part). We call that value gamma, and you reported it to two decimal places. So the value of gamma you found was 10.80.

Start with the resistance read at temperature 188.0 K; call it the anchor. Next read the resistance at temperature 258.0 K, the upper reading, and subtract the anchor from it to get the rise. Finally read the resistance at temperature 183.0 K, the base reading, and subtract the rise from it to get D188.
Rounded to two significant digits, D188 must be 6.9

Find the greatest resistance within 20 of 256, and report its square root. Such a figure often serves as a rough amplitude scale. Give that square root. 3.32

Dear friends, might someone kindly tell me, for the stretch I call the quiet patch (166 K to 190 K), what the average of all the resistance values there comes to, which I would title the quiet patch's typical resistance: 9.5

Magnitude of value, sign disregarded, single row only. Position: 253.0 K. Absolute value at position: 10.5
